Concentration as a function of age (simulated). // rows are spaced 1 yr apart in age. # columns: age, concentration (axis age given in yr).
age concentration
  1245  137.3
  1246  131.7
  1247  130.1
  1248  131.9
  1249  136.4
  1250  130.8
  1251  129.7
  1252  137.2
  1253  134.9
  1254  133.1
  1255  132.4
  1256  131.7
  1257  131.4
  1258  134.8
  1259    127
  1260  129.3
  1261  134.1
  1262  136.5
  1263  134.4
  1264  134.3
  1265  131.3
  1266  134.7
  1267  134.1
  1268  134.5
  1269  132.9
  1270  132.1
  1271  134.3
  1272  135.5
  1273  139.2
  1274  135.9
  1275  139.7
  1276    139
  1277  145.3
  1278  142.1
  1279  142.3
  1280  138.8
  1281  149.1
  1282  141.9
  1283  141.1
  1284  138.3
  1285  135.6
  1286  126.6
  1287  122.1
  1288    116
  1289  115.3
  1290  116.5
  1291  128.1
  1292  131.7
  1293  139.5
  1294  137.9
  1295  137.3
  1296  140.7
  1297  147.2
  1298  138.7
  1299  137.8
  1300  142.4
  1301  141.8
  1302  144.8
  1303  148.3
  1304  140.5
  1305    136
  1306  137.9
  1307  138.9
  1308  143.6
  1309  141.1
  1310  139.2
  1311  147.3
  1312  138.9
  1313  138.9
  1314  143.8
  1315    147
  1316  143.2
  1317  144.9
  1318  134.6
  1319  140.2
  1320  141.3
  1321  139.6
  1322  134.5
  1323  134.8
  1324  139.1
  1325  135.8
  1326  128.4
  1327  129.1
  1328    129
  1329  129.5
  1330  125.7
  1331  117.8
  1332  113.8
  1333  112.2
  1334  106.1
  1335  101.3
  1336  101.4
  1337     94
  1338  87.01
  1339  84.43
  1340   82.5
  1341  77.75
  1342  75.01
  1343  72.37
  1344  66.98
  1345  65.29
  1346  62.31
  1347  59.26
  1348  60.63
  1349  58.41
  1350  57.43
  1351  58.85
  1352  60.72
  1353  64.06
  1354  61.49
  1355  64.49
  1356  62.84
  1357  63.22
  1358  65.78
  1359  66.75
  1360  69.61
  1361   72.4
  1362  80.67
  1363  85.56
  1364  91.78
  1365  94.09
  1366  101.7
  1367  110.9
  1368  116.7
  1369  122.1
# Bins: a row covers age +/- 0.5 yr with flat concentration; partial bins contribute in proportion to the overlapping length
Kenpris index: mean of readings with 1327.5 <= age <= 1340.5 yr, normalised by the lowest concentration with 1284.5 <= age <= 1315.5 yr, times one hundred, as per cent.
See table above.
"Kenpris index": 92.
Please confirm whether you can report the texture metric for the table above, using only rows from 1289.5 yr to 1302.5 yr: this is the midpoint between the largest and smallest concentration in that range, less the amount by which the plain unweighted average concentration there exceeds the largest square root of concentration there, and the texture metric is 6.7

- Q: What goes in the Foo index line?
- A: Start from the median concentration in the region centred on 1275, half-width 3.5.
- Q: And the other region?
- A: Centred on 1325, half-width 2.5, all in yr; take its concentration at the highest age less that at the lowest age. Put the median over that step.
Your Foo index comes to -24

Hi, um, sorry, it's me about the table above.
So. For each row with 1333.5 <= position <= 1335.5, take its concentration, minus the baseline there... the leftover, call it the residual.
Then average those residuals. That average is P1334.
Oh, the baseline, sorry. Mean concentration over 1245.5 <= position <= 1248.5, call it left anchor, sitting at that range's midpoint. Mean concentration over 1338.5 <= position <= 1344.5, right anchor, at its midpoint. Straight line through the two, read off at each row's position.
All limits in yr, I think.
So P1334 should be 23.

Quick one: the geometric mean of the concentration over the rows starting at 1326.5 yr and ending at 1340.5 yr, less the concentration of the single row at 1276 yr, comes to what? -32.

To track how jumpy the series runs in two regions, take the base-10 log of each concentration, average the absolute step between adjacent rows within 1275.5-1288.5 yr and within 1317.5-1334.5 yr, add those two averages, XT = 0.0265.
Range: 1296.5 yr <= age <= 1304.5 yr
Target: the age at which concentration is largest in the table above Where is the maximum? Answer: 1303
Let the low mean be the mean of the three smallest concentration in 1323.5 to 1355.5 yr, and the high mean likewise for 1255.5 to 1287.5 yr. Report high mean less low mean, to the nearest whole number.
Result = 67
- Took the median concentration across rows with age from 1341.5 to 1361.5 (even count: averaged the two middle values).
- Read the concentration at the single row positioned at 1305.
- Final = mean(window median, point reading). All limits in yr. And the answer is 100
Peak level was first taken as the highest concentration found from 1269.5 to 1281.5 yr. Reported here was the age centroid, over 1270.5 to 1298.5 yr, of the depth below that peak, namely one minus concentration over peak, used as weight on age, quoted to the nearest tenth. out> 1285.6 yr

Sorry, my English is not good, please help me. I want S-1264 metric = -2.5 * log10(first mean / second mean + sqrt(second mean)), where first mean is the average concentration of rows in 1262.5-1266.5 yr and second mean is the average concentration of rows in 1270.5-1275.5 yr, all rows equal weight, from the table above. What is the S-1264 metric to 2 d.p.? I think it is -2.76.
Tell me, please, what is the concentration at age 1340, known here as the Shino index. 82.5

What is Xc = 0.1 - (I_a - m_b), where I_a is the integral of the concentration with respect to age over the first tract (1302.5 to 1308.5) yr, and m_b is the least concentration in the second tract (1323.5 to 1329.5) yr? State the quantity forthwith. -717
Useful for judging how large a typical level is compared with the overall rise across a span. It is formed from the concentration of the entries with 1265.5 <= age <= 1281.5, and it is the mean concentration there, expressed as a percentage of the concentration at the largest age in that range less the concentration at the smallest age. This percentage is 959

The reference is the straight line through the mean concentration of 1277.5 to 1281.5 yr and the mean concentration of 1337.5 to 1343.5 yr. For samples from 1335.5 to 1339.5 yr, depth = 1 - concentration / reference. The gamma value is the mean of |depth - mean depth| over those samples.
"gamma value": 0.058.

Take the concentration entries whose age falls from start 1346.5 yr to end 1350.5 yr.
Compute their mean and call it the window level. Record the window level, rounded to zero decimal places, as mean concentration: 59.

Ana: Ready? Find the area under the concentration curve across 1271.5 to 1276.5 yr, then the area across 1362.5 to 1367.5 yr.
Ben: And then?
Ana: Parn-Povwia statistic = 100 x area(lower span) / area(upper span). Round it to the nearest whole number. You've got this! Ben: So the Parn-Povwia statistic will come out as 142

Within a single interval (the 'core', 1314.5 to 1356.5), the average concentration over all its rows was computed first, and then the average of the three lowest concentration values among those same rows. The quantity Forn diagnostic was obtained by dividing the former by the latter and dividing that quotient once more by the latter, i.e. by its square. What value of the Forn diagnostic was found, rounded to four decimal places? 0.0295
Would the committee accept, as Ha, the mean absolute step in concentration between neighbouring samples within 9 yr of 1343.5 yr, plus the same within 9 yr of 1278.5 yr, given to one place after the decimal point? 6.8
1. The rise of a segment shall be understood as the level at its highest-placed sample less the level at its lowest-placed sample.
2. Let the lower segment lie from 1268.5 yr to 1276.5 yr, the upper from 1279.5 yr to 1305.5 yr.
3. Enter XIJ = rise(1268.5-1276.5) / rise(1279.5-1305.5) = -2.2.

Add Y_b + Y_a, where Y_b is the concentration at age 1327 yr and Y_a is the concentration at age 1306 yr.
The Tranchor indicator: 267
